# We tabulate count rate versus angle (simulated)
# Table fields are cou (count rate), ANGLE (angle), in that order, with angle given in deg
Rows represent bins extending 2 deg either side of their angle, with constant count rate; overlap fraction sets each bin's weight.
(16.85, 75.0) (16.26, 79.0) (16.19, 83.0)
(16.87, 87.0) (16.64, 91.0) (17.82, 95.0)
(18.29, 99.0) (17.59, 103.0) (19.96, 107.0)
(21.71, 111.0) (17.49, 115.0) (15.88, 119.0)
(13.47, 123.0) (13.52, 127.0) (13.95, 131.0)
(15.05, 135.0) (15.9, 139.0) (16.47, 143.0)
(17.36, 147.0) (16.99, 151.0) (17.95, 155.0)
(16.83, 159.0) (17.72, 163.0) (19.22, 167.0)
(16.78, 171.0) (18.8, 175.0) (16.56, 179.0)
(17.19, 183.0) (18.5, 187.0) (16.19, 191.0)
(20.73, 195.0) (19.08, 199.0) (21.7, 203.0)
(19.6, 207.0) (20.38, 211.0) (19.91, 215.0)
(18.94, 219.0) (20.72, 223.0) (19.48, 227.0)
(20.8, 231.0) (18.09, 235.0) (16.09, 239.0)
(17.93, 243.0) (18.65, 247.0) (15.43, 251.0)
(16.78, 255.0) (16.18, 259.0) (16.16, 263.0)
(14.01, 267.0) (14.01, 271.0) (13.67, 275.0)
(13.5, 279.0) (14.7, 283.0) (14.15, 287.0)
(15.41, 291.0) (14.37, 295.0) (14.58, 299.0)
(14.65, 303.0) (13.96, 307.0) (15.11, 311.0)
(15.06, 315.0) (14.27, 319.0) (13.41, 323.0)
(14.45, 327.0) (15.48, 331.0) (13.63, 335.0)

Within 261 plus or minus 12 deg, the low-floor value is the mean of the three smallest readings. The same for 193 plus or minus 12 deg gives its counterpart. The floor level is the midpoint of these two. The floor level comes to 15.9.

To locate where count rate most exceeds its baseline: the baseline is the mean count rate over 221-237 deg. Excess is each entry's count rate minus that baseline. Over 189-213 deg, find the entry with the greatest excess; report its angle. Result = 203.0 deg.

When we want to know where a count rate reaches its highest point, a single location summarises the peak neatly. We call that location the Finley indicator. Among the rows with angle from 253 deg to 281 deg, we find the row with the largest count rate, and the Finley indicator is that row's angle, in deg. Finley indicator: 255.0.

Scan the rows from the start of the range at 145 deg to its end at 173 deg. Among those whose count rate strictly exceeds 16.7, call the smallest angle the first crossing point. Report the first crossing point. 147.0 deg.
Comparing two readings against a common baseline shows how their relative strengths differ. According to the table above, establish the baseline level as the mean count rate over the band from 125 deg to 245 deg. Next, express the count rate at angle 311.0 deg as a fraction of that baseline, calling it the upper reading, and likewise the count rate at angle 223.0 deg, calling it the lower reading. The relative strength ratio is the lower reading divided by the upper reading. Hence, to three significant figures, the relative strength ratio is 1.37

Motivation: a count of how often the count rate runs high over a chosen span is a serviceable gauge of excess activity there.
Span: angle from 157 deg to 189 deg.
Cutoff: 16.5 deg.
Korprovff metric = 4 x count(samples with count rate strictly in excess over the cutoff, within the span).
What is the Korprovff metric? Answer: 32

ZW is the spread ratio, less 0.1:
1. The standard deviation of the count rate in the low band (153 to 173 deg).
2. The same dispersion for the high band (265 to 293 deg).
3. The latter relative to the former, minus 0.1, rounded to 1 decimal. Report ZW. 0.6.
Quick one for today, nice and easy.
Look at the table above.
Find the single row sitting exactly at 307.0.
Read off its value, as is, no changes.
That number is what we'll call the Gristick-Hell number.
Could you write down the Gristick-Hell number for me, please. 13.96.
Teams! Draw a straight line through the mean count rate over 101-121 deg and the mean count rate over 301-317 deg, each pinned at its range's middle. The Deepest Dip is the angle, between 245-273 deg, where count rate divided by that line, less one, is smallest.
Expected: 267.0 deg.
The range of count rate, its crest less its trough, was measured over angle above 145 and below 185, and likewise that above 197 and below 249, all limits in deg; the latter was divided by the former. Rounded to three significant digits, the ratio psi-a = 2.11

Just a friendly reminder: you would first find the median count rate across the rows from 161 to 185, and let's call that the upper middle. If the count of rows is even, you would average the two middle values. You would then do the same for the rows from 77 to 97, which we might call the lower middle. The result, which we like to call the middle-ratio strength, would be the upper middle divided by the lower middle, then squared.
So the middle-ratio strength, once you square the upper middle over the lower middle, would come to 1.1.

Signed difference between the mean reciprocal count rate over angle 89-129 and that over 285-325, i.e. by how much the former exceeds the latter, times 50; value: -0.5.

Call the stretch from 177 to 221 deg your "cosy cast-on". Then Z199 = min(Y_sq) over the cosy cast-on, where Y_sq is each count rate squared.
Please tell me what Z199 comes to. 262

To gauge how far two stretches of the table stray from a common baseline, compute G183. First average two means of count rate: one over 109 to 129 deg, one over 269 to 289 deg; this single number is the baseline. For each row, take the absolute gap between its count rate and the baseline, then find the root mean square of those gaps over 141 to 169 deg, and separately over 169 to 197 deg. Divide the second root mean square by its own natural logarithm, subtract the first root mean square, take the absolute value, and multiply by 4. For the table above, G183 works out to 1.1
